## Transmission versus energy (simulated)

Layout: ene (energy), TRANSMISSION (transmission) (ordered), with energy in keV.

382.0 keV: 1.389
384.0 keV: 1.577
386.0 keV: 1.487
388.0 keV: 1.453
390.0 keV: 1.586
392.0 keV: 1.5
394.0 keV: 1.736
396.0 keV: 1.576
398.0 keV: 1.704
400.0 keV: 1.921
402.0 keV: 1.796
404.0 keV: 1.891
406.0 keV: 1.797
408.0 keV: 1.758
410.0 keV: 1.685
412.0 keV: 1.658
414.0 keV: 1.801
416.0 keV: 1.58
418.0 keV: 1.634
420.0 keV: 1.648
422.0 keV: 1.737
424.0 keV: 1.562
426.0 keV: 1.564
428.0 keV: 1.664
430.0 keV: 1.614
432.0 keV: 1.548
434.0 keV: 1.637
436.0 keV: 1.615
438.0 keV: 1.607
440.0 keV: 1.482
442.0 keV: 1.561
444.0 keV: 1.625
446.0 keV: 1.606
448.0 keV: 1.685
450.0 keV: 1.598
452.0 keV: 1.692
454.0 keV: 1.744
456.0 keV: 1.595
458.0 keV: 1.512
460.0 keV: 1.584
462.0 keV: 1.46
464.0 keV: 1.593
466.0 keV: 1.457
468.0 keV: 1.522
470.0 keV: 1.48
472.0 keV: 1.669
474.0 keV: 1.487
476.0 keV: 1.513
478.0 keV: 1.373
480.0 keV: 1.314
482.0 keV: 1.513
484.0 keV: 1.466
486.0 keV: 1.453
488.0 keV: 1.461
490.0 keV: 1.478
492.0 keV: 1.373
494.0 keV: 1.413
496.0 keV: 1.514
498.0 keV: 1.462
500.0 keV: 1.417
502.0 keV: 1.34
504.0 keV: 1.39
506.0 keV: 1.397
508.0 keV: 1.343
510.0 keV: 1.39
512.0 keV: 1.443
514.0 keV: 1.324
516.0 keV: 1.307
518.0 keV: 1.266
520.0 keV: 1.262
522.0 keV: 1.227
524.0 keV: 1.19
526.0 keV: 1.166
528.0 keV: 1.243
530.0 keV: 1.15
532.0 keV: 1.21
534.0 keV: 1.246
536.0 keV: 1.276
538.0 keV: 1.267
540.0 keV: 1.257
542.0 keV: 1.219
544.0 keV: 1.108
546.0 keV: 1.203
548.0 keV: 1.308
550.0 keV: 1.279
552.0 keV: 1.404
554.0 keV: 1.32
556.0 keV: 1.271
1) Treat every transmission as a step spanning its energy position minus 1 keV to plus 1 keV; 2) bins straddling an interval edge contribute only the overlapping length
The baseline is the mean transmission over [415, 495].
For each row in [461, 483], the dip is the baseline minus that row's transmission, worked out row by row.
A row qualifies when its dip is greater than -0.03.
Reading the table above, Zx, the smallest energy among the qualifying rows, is 462.0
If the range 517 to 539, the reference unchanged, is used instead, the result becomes 518.0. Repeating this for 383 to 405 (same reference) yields 384.0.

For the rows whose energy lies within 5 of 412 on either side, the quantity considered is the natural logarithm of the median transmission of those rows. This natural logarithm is 0.52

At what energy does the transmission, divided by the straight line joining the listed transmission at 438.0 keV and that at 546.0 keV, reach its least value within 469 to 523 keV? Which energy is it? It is 480.0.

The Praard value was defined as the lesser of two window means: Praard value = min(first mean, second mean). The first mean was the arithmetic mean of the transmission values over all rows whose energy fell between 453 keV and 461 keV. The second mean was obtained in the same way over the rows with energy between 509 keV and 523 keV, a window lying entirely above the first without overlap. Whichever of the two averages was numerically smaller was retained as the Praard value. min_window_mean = 1.32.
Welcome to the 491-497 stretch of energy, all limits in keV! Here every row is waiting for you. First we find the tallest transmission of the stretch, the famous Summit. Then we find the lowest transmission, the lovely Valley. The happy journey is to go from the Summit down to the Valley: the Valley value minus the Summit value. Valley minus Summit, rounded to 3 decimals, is -0.141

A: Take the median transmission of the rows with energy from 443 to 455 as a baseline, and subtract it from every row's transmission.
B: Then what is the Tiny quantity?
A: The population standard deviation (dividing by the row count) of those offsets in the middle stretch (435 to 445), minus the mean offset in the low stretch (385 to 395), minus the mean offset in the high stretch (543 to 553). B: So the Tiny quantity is 0.55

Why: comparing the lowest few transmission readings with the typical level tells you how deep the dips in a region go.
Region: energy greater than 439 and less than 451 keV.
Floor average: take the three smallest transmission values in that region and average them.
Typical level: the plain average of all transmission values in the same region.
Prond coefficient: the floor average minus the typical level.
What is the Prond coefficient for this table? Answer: -0.046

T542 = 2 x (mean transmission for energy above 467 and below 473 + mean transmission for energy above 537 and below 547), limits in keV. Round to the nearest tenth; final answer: 5.5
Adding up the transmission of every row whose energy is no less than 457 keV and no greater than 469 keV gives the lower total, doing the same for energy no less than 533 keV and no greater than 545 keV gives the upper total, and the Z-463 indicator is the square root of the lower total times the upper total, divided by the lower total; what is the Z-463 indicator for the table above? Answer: 0.90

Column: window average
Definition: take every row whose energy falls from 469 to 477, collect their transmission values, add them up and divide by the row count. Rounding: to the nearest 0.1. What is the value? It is 1.5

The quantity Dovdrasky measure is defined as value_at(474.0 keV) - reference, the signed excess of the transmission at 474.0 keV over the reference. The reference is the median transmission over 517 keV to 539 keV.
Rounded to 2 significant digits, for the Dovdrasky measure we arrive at 0.24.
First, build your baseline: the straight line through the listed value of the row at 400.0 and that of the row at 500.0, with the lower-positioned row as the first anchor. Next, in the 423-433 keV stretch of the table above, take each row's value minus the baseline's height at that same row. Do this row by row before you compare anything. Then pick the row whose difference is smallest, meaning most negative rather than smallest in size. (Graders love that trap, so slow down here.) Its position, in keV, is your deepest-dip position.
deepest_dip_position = 424.0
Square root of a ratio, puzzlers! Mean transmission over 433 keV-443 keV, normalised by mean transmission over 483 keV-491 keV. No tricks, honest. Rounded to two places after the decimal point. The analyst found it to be 1.04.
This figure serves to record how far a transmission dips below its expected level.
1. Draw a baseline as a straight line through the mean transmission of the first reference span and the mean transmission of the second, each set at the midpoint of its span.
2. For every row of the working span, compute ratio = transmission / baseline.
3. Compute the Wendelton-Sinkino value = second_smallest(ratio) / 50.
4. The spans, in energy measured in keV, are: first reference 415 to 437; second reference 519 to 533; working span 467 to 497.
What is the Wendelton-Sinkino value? 0.0196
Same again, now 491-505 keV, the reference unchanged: 0.0205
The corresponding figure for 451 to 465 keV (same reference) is 0.0203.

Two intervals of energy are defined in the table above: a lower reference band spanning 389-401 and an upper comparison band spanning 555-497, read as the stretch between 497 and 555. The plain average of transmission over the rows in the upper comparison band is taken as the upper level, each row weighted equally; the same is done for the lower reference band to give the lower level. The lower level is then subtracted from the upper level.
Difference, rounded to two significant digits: -0.38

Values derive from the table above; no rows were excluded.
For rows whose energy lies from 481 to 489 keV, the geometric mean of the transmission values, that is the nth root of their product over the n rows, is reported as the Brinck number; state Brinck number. 1.47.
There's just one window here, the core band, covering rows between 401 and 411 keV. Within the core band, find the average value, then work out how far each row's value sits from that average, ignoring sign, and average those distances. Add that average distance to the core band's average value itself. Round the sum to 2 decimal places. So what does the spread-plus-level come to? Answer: 1.84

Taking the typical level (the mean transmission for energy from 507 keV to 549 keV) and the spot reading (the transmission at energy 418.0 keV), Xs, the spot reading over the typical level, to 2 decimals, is 1.30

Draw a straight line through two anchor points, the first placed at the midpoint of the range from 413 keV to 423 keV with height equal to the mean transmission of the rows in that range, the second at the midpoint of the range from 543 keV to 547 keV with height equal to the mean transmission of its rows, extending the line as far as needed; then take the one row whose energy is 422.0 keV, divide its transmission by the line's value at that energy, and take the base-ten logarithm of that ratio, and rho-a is 0.019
